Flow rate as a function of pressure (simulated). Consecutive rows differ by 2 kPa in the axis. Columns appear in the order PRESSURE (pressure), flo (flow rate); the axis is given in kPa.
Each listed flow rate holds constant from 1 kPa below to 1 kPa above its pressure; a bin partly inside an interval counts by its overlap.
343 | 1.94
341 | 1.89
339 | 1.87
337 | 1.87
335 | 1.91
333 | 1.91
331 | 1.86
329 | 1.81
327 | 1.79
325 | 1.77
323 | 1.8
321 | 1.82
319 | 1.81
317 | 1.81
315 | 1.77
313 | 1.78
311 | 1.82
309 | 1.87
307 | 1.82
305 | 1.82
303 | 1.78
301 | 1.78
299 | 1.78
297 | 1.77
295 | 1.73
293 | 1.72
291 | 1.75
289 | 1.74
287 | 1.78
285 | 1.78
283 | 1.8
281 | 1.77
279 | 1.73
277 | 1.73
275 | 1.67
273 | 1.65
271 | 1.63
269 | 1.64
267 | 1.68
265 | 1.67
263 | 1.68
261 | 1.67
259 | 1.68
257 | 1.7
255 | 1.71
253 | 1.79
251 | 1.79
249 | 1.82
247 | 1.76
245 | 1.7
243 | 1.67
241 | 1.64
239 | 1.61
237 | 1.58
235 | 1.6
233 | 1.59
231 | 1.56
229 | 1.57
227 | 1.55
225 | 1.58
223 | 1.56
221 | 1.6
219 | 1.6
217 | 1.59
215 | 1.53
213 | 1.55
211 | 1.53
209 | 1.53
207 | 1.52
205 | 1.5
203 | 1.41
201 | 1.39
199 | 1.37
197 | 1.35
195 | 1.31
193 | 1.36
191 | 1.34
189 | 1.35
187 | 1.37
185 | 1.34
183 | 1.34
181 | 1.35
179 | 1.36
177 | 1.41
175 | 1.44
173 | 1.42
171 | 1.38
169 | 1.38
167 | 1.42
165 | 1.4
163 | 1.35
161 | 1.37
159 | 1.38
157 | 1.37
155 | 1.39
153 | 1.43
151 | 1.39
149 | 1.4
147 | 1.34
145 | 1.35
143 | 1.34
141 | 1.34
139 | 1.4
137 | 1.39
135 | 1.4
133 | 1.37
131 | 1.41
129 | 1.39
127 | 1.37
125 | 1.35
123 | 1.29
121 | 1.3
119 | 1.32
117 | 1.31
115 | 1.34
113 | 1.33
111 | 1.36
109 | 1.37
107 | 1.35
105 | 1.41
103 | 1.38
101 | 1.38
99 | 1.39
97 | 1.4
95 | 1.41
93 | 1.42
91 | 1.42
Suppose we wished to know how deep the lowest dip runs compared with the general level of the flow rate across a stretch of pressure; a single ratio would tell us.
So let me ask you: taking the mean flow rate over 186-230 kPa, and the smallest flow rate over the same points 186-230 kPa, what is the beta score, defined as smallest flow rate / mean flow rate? 0.888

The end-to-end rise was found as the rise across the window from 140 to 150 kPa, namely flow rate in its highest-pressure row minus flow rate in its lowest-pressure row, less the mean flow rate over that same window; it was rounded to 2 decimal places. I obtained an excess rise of -1.29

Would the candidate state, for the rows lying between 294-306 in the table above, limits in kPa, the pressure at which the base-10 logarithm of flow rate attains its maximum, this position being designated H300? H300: 305 kPa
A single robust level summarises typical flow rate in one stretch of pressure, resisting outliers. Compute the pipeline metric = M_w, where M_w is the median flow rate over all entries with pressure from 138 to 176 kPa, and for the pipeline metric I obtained 1.38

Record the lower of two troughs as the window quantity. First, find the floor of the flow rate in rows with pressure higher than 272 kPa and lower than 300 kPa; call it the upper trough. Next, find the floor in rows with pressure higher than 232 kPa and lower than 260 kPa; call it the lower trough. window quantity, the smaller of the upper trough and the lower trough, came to 1.58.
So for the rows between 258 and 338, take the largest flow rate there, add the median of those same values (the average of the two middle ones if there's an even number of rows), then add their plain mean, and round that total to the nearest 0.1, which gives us 5.5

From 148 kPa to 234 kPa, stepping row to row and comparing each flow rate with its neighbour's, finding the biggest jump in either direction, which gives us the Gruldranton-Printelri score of 0.090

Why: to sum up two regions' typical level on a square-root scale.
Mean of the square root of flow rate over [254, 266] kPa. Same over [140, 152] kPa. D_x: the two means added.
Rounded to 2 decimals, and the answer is 2.46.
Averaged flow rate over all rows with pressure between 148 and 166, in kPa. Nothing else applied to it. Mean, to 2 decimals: 1.39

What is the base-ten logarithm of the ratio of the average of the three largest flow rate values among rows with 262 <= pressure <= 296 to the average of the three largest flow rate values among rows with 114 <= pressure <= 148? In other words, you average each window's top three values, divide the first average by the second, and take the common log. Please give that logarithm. 0.10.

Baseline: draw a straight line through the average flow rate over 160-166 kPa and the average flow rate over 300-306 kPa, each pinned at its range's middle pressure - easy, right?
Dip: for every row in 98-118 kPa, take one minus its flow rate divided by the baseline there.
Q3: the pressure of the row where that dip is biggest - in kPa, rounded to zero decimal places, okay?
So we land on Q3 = 117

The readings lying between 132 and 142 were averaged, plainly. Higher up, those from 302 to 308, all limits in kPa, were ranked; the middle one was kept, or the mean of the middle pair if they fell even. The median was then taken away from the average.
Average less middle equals -0.44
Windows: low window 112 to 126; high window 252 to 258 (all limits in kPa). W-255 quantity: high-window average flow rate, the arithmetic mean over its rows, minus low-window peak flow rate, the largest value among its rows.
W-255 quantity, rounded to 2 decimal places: 0.38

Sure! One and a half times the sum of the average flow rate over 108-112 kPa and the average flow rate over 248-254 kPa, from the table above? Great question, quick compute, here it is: 4.7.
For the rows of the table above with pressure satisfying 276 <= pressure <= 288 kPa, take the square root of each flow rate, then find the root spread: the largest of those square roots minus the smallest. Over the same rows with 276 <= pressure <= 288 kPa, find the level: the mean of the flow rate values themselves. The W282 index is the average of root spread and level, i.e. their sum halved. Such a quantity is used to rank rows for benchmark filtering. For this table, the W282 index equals 0.90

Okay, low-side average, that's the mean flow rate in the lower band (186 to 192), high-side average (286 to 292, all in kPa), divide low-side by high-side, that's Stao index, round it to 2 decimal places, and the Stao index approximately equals 0.77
